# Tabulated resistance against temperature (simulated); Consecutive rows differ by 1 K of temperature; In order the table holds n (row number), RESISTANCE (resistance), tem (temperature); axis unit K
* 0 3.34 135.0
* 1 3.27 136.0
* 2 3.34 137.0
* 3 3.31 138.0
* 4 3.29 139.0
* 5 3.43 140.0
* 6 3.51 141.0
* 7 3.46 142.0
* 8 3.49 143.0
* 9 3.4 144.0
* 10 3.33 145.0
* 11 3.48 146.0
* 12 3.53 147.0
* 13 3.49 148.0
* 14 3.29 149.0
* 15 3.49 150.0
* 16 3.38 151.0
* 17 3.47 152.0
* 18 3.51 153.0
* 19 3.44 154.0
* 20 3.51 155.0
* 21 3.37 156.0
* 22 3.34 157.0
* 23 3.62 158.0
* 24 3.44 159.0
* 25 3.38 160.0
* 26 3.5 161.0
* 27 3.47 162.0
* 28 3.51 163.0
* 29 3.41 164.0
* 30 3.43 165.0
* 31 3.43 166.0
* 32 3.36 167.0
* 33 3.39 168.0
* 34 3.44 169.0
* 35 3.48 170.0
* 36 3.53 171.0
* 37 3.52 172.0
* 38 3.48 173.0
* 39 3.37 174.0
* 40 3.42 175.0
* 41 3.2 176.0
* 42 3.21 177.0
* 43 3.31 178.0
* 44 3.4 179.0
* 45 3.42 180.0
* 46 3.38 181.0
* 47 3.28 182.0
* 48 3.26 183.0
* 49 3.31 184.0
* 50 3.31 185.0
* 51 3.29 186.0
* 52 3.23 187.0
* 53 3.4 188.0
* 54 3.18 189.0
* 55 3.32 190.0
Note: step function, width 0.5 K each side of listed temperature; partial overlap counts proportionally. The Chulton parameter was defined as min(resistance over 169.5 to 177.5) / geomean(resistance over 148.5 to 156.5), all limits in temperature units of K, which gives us 0.932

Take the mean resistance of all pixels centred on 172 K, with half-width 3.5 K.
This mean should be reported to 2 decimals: 3.46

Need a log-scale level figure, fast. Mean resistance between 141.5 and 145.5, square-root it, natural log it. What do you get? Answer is 0.615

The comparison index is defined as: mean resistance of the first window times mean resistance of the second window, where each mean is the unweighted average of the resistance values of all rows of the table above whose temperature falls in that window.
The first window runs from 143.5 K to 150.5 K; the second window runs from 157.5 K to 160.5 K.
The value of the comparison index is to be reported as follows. 11.9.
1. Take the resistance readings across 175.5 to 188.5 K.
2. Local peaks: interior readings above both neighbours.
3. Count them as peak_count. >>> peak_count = 1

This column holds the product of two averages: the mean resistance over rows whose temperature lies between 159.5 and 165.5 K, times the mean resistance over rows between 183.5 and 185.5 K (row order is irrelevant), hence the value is 11.42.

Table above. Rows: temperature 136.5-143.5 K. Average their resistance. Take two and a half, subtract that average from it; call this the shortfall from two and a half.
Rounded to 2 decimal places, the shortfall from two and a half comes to -0.90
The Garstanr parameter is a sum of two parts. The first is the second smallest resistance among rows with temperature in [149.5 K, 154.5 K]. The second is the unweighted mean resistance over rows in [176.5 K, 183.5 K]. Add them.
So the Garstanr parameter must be 6.76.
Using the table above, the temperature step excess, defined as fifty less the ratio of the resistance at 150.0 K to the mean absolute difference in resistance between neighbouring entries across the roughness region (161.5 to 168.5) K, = -31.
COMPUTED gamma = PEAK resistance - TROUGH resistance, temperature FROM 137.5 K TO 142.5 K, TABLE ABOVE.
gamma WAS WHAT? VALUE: 0.22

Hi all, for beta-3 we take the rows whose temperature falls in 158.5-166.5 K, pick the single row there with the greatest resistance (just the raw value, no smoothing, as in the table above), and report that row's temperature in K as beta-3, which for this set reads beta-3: 163.0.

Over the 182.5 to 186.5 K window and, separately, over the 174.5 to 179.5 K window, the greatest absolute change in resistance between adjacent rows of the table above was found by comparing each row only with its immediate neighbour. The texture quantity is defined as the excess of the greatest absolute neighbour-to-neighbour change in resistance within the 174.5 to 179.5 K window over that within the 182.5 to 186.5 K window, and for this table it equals 0.17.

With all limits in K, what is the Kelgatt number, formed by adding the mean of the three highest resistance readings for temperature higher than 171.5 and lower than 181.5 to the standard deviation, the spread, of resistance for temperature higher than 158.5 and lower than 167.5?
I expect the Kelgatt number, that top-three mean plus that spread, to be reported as 3.52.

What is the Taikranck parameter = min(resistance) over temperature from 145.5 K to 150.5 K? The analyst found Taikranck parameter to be 3.29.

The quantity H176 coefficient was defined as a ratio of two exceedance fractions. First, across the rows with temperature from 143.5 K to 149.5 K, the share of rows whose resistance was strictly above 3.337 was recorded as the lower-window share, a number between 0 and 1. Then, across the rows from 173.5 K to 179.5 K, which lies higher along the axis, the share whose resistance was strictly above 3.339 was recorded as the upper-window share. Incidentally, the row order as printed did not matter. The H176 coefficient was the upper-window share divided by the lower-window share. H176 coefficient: 0.75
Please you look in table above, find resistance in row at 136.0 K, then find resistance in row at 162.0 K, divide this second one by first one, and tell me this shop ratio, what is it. 1.06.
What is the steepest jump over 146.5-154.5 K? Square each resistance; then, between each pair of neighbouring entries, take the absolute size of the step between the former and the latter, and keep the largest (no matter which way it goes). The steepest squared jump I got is 1.4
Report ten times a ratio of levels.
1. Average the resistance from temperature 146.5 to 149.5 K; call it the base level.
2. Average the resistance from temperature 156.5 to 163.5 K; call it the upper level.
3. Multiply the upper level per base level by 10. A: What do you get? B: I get 10.1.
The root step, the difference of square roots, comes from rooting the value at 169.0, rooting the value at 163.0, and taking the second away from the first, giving -0.019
